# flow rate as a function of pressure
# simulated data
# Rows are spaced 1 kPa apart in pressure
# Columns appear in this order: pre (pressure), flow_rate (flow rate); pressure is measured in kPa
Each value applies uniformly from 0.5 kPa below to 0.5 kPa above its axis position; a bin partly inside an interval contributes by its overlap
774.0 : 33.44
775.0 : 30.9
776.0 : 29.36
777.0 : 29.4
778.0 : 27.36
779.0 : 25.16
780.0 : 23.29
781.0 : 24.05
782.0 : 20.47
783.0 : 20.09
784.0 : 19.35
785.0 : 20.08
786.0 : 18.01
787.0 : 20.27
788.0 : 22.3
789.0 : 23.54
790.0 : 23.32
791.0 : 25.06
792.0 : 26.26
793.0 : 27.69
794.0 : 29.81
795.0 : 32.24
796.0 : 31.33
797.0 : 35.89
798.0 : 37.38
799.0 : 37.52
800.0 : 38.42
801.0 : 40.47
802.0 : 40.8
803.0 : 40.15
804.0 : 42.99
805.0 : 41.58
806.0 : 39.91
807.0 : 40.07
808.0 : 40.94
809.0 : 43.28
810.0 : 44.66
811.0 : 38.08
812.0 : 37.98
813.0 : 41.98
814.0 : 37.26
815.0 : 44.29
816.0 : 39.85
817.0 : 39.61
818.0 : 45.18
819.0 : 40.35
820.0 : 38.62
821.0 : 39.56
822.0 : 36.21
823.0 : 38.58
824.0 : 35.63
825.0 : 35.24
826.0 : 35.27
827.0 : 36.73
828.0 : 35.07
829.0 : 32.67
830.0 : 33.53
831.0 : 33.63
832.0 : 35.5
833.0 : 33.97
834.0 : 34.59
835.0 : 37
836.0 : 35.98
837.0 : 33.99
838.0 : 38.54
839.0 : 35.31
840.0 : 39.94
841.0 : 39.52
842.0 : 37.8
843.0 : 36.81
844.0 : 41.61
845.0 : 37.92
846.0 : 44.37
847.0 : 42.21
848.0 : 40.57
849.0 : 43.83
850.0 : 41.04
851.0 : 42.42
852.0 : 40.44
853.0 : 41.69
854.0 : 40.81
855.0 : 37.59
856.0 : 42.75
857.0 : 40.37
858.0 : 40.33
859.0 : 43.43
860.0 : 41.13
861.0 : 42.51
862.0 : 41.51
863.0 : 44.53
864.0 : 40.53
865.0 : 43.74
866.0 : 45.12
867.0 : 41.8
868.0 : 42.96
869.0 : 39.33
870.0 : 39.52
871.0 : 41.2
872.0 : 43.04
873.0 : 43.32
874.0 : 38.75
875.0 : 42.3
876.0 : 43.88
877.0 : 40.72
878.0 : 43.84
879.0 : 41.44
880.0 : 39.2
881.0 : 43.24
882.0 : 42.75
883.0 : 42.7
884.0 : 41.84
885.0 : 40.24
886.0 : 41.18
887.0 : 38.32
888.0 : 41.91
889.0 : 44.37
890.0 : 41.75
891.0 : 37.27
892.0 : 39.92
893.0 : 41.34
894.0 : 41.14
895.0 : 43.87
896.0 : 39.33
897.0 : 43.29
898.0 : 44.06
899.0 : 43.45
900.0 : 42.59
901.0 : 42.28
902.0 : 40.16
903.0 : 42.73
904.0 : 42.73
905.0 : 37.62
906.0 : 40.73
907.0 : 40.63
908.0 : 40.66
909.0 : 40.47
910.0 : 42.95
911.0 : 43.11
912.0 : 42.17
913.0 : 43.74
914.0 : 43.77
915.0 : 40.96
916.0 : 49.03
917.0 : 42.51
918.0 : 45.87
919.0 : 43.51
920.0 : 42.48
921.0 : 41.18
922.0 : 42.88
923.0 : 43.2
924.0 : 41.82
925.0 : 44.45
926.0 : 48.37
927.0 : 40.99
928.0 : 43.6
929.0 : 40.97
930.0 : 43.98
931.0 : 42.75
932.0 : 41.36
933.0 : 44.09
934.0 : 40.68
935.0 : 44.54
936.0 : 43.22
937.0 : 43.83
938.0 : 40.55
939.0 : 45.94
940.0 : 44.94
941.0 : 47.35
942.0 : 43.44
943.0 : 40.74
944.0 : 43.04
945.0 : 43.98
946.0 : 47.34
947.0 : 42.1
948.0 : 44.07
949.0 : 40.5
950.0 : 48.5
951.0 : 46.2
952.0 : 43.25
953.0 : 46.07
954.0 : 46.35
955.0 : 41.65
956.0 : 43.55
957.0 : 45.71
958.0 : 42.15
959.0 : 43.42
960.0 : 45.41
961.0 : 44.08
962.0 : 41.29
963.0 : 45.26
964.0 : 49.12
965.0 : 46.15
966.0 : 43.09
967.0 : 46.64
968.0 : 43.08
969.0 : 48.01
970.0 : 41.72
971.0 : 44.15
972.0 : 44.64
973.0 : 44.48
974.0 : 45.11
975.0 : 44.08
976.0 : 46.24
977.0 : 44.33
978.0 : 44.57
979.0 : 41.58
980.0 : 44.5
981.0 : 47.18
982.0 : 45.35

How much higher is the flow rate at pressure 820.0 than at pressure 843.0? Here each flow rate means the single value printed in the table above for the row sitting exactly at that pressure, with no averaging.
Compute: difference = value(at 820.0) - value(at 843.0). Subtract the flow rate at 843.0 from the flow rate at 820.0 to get 1.8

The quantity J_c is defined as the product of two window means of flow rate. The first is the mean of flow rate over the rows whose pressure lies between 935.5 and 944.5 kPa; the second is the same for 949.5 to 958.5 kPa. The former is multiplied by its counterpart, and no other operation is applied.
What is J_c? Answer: 1958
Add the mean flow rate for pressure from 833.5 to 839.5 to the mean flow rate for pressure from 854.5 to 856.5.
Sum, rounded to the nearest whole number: 76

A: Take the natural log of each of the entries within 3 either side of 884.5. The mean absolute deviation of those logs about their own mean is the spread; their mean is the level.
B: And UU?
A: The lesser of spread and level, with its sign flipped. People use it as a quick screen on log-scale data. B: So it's -0.031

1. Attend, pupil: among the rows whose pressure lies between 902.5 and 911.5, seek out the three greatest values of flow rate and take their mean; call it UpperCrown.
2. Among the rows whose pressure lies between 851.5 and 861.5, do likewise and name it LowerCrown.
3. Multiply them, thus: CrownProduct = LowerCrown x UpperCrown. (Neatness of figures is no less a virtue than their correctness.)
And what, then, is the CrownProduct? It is 1842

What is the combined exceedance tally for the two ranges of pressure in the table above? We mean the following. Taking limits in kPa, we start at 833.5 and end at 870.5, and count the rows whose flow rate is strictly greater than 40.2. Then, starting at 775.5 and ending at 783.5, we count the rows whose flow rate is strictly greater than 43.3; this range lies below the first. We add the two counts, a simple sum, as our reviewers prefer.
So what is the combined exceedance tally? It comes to 23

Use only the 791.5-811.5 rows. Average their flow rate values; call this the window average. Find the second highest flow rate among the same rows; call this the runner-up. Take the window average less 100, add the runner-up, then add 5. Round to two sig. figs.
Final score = -14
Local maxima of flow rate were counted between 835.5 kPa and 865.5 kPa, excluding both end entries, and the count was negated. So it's -11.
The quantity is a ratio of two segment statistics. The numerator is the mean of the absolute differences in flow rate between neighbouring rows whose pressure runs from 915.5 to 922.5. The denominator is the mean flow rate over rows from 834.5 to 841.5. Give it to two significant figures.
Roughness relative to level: 0.073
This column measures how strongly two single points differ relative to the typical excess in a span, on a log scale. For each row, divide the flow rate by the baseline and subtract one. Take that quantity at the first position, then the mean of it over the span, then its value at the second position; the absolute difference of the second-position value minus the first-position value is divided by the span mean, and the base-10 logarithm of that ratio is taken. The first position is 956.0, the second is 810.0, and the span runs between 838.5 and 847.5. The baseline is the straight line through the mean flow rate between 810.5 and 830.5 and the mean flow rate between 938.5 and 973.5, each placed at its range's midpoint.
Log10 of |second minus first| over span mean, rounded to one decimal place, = 1.4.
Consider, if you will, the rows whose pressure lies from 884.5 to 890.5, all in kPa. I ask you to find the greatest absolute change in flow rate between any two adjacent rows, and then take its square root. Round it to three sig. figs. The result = 1.89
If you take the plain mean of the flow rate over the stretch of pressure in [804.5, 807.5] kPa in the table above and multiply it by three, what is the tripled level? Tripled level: 122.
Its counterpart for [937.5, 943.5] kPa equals 131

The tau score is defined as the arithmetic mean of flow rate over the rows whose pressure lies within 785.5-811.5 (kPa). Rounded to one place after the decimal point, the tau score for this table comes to 33.9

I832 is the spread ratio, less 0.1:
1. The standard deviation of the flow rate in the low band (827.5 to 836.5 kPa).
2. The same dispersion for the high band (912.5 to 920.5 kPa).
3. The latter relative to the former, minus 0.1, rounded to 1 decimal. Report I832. 1.7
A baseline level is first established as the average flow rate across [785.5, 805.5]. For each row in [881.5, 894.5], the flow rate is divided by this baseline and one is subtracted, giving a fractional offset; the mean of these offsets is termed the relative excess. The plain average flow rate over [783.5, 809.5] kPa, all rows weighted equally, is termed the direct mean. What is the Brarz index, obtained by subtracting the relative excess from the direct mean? 32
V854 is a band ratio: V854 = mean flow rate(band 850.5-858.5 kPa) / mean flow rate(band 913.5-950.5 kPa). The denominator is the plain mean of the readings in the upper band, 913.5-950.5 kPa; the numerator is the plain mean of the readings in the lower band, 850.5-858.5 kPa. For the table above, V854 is 0.936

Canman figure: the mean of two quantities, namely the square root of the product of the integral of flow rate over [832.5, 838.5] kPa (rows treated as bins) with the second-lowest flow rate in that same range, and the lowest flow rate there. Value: 60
